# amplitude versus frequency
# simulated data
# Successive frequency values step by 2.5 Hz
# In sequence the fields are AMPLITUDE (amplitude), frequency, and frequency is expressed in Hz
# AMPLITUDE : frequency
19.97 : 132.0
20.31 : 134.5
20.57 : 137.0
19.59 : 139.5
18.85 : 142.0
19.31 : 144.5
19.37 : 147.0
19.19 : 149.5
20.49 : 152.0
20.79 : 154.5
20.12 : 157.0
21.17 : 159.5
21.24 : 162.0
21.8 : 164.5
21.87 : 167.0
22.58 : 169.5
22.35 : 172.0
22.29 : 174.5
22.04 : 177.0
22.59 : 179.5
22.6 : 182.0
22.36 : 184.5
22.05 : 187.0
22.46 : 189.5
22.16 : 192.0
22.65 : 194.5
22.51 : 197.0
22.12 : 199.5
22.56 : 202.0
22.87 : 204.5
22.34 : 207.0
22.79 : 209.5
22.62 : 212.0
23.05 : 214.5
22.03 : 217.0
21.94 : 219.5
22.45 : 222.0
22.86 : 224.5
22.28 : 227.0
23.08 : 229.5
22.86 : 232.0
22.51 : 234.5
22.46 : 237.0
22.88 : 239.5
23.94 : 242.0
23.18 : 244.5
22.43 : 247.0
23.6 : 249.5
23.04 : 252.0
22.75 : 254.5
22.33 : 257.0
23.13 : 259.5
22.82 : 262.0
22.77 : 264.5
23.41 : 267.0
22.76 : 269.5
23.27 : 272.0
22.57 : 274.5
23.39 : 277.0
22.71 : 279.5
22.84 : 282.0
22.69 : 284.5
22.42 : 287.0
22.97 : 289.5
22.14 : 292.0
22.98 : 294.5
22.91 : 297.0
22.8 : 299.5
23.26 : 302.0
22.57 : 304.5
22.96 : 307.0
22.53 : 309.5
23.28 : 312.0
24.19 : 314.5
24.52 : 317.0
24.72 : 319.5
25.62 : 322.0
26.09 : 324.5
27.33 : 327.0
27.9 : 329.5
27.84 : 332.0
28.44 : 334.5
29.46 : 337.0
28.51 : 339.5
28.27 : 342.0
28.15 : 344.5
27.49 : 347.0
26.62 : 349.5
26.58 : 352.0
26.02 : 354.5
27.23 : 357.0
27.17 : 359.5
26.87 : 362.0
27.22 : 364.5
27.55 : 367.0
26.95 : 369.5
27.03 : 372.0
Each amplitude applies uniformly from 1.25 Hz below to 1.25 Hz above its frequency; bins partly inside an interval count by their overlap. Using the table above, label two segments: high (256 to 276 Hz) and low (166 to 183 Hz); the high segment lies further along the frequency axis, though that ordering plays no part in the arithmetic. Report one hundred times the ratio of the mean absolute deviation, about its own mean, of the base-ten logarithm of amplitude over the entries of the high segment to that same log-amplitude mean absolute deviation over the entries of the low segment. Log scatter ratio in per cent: 124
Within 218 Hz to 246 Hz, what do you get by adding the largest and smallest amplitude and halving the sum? 22.9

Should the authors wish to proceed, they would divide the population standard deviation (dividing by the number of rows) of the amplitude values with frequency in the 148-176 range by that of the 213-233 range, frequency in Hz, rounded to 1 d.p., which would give 2.4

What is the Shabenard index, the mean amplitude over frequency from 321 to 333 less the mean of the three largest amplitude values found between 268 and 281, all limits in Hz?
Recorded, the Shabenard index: 4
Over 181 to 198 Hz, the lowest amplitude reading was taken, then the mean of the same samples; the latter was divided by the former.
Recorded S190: 1.02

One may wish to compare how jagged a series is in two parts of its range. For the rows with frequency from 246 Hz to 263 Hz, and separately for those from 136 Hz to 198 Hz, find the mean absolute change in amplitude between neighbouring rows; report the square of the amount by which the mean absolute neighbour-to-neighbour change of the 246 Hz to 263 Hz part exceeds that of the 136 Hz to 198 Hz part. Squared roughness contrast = 0.03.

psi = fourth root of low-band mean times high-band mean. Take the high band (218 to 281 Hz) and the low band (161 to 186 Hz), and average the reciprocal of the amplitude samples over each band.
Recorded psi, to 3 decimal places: 0.211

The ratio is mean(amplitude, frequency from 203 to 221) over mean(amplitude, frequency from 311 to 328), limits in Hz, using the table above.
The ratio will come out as 0.90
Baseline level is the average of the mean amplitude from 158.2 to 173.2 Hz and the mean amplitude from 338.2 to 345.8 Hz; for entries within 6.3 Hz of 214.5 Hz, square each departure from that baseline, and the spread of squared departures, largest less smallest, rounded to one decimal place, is 5.7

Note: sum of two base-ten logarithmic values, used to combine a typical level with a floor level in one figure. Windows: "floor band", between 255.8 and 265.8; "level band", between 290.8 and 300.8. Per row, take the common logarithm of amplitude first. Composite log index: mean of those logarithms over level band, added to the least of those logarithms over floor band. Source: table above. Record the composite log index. 2.71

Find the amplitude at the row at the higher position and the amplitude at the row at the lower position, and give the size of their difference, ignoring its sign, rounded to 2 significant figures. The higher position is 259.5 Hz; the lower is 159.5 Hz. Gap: 2.0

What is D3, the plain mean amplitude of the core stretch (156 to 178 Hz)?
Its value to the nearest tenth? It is 21.7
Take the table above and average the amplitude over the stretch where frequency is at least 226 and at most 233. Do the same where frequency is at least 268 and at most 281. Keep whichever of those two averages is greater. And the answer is 22.9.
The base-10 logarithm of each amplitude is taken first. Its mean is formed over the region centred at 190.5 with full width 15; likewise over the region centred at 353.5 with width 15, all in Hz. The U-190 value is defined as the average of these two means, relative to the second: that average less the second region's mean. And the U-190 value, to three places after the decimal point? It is -0.040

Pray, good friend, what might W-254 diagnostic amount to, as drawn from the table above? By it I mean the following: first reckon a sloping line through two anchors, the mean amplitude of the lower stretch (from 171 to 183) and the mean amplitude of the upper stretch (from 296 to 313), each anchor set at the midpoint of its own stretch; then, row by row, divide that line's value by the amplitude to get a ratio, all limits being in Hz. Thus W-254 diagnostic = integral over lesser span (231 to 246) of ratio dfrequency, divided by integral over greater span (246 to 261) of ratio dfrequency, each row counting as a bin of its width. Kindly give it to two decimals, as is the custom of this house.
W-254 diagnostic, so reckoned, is 0.99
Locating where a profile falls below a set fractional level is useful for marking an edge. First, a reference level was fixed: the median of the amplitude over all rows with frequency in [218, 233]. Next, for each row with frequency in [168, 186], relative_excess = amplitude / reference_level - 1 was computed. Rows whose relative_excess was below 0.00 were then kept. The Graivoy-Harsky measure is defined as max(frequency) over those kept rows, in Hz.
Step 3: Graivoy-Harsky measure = 184.5 Hz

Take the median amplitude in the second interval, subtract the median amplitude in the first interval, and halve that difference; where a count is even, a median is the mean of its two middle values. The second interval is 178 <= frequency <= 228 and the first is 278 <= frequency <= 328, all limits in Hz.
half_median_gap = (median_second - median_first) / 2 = -0.2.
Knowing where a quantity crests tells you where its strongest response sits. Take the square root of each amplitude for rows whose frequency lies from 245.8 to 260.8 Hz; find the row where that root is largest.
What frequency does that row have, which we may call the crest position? 249.5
